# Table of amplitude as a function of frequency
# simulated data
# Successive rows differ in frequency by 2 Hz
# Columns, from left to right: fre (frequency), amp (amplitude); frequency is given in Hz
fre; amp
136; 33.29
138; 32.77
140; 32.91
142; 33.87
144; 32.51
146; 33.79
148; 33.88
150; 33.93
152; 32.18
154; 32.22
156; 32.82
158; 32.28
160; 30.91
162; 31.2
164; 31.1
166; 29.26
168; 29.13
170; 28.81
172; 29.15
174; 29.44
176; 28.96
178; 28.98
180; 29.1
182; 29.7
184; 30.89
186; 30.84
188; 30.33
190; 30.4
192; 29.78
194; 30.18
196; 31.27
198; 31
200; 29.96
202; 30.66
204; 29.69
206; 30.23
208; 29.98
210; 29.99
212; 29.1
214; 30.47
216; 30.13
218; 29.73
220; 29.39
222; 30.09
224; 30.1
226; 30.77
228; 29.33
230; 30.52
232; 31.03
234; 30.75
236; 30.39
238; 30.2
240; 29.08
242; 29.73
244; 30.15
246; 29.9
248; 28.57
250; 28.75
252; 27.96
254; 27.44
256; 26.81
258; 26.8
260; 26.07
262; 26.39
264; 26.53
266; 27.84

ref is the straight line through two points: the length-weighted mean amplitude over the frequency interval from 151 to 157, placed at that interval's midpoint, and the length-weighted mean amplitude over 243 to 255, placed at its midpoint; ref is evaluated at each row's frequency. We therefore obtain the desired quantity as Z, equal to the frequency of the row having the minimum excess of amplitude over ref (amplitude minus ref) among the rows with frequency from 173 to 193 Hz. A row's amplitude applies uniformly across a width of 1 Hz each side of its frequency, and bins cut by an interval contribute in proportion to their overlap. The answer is 176 Hz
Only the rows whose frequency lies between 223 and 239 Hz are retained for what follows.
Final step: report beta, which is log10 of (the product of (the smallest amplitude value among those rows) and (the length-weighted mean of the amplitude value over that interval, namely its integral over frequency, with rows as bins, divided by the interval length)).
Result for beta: 2.95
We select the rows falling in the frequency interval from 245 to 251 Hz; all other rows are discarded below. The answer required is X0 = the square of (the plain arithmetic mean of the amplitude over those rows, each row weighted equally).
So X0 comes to 845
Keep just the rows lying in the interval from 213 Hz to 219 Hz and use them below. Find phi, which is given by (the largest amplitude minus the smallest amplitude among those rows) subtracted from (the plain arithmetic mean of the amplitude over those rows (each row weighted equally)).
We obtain 29.4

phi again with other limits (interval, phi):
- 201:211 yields 29.1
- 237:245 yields 28.7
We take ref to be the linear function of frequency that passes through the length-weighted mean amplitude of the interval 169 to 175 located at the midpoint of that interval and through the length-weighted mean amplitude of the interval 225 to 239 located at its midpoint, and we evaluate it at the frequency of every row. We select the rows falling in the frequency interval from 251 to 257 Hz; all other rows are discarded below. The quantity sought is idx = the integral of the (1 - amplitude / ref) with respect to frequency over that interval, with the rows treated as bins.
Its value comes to 0.7 Hz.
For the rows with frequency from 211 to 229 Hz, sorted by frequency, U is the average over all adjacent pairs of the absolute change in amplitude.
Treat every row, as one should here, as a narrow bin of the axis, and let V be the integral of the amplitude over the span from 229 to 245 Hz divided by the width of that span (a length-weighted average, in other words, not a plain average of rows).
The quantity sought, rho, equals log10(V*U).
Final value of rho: 1.299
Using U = 0.659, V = 30.2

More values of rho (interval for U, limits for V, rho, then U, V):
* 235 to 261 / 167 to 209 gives 1.231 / 0.568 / 29.9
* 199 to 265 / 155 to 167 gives 1.251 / 0.570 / 31.3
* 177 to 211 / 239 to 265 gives 1.169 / 0.527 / 28.0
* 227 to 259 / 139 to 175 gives 1.250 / 0.562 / 31.6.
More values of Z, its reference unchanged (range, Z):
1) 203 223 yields 212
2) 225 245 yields 228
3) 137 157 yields 152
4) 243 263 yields 260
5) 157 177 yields 170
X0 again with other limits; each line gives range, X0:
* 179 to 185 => 894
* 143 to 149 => 1115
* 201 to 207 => 912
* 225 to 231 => 912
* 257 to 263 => 698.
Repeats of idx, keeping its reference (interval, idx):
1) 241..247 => 0.1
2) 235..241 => 0.1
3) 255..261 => 0.9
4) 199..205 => -0.1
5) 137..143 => -1.0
